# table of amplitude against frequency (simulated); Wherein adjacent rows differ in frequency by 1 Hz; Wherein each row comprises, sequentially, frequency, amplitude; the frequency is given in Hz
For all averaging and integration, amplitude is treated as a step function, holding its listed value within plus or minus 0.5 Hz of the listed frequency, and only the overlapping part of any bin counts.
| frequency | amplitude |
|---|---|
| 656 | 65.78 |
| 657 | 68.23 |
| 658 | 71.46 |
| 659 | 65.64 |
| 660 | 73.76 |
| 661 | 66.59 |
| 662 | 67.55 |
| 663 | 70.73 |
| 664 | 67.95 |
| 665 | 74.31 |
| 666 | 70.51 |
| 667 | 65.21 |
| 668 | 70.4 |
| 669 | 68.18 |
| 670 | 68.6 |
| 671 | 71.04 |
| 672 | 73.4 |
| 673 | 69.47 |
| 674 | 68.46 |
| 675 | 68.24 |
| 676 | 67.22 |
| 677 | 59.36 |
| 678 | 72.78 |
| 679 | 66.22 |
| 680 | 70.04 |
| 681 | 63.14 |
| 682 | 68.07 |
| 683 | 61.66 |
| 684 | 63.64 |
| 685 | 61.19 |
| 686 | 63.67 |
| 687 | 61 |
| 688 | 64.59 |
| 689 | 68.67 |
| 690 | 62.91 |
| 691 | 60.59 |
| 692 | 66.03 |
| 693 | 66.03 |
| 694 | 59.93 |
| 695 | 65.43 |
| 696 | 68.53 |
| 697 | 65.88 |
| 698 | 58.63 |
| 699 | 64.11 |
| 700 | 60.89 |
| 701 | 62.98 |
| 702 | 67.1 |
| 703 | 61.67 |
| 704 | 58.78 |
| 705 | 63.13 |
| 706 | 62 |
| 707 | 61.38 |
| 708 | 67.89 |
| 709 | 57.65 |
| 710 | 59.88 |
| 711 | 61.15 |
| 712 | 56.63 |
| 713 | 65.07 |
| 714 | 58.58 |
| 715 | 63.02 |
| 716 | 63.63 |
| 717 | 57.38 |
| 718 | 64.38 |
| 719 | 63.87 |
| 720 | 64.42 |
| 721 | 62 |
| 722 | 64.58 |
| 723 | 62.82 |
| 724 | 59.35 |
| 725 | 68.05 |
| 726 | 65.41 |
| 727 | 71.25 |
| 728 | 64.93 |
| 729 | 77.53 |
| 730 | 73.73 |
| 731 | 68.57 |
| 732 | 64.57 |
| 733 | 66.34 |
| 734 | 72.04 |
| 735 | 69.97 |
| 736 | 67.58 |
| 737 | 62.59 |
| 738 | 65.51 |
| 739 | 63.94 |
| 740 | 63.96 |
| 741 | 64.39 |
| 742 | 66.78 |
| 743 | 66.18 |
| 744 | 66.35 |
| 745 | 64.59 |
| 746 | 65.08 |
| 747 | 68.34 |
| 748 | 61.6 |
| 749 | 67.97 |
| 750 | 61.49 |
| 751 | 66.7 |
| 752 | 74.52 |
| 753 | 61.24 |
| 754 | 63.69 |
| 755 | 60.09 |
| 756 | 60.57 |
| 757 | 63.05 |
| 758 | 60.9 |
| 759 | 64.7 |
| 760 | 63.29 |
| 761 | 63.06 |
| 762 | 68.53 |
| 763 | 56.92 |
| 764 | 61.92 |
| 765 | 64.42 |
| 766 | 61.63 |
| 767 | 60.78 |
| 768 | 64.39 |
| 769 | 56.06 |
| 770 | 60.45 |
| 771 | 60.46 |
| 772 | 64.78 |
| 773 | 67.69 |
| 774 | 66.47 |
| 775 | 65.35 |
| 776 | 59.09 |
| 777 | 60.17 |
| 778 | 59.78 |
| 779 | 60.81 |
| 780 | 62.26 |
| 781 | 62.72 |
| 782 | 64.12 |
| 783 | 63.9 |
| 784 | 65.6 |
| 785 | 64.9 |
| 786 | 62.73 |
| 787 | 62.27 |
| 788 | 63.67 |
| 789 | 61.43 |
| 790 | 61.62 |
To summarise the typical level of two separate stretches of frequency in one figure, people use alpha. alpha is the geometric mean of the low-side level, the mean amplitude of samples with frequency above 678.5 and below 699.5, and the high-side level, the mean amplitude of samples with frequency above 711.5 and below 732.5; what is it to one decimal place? 64.5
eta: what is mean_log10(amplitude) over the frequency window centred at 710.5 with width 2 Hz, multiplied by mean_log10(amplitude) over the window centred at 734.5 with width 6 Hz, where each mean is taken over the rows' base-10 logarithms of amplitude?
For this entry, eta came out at 3.26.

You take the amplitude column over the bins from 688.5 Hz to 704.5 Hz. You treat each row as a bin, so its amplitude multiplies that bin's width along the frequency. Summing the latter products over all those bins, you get 1018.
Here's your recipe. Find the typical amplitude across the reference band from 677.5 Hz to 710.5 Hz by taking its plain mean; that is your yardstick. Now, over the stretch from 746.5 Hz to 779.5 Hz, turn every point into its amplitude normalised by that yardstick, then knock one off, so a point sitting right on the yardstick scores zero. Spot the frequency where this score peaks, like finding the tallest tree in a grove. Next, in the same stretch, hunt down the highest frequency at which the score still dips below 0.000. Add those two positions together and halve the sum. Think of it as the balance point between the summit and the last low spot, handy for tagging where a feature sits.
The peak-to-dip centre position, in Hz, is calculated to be 765.5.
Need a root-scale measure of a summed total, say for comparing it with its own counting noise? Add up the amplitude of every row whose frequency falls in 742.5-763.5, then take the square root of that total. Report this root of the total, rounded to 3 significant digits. 36.7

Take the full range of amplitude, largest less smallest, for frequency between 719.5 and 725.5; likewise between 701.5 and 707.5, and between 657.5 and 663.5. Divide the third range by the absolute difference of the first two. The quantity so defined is 21.4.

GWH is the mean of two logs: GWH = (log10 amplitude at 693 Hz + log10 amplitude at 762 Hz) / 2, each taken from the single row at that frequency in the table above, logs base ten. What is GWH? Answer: 1.83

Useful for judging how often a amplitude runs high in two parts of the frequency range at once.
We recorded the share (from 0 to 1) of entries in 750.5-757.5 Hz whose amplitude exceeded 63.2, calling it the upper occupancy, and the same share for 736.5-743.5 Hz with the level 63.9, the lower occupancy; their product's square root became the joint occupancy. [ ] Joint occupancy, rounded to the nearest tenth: 0.6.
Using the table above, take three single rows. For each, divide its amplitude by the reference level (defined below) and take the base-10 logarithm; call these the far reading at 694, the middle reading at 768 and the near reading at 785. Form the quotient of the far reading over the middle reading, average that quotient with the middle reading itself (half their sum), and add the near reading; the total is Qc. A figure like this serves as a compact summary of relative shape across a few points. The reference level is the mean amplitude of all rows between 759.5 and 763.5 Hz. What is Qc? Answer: -1.1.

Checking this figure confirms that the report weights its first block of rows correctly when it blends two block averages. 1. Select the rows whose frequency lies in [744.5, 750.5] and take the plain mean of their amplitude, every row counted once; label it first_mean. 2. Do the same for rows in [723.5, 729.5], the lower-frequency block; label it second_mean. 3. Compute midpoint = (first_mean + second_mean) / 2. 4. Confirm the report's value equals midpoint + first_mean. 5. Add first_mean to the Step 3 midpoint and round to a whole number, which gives 131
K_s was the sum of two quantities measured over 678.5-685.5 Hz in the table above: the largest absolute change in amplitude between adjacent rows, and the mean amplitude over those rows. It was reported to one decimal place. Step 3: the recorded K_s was 71.8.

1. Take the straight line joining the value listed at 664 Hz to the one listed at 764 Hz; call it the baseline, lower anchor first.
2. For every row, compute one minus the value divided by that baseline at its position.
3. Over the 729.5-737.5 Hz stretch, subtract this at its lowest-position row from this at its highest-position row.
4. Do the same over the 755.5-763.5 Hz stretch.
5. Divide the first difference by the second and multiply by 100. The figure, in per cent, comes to 321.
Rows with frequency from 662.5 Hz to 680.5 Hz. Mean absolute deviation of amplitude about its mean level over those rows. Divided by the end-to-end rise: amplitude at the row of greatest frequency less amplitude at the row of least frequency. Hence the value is -3.5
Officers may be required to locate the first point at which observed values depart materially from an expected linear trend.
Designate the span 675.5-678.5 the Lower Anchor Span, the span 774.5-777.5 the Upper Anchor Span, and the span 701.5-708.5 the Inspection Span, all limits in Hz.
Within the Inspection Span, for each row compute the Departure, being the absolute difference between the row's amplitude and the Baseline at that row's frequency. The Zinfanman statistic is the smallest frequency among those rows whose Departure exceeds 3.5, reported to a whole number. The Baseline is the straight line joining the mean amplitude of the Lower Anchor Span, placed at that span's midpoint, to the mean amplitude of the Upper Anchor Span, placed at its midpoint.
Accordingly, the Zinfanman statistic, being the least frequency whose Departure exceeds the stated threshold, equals 704 Hz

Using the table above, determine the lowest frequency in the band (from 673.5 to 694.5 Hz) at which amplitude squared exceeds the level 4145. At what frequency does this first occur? 674 Hz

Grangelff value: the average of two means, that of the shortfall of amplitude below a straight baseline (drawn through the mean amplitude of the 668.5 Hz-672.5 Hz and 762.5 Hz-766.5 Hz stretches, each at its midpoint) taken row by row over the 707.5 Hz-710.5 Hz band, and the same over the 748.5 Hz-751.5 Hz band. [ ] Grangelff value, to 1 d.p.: 1.0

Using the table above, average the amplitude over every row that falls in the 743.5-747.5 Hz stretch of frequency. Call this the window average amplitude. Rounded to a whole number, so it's 66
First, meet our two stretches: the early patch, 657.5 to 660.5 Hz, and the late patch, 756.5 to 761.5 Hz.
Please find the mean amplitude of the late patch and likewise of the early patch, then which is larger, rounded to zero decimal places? 70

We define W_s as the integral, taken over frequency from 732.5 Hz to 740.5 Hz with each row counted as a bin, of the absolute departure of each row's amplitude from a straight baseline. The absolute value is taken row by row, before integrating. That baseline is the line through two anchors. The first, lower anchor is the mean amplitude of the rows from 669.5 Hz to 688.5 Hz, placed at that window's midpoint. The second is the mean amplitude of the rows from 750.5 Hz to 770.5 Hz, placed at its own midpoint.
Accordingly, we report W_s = 23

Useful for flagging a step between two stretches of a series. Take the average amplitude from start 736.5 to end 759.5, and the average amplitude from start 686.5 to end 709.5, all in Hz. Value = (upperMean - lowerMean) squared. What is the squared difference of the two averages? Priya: 1.5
